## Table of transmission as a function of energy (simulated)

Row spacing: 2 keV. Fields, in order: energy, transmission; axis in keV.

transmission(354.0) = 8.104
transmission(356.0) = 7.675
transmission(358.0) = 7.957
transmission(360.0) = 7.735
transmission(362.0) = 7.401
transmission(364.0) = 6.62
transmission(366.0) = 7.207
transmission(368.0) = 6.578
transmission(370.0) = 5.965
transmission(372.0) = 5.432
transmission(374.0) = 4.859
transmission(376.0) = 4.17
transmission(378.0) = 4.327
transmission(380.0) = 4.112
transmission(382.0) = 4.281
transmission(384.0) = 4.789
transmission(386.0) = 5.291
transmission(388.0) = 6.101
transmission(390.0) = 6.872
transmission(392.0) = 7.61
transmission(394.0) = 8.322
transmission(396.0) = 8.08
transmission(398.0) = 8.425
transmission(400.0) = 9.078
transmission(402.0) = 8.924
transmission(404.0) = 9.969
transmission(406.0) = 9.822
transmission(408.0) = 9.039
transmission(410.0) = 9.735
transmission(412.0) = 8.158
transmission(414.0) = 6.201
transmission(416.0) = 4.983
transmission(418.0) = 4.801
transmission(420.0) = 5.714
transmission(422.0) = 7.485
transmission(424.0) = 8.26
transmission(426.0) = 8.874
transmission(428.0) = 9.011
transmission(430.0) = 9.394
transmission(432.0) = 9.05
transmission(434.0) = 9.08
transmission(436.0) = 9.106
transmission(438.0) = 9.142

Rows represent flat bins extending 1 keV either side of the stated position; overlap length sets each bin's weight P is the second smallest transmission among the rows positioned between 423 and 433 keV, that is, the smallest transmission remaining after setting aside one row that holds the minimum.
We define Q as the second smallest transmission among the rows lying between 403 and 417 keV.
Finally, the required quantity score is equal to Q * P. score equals 55.0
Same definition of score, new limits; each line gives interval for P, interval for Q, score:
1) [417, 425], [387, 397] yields 39.3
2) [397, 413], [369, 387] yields 35.1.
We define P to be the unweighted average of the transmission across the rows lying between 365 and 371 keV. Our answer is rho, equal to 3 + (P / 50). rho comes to 3.13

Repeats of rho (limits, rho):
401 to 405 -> 3.19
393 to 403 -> 3.17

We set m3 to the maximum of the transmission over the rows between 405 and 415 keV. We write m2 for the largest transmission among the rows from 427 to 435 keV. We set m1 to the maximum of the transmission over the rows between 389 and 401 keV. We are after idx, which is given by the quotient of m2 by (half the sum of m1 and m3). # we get 1.0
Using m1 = 9.078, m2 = 9.394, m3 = 9.822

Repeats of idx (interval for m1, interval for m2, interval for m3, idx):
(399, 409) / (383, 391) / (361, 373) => 0.8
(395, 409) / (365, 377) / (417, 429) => 0.8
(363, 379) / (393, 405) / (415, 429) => 1.2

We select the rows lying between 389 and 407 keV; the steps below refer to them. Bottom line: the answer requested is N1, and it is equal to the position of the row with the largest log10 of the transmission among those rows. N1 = 404.0 keV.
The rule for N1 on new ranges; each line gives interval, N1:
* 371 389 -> 388.0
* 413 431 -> 430.0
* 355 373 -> 358.0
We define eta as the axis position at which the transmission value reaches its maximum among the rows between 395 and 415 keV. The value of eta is 404.0 keV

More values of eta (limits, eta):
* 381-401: 400.0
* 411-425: 424.0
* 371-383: 372.0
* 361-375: 362.0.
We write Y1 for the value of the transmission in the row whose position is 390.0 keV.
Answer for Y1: 6.872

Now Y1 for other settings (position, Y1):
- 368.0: 6.578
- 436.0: 9.106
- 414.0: 6.201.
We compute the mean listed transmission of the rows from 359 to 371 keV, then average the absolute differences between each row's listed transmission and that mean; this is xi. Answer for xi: 0.5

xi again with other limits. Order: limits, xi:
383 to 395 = 1.1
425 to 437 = 0.1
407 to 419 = 1.8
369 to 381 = 0.6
